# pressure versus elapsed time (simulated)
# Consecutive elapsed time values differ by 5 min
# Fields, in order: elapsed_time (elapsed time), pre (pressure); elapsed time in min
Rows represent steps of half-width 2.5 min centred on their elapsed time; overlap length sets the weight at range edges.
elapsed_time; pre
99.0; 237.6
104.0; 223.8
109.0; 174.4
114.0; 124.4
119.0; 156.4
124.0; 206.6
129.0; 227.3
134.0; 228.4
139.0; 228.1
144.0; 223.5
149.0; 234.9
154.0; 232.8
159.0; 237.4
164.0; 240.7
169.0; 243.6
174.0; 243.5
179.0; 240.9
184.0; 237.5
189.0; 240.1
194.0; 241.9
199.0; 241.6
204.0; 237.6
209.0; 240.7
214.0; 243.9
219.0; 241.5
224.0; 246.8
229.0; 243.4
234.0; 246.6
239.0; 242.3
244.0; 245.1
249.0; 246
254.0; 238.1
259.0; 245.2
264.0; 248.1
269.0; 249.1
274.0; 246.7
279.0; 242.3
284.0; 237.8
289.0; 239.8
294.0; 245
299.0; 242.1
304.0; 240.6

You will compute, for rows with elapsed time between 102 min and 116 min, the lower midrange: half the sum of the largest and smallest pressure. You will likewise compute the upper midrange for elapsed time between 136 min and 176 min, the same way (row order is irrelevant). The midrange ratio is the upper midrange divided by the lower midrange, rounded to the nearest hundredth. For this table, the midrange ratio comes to 1.34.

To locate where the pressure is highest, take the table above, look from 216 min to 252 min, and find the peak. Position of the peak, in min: 224.0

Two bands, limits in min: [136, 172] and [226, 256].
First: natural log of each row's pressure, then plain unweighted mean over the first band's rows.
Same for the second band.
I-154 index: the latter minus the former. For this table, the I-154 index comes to 0.039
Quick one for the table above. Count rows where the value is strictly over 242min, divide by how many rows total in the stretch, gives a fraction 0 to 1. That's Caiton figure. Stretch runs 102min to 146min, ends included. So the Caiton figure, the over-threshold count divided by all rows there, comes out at 0.00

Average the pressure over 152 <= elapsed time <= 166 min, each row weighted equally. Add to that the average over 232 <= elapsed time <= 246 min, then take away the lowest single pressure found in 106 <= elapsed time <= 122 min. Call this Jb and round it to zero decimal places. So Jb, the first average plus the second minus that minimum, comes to 357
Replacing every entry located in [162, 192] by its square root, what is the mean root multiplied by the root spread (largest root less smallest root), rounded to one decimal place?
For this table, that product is 3.1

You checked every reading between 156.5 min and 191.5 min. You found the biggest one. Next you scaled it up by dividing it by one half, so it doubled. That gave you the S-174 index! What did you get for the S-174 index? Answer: 487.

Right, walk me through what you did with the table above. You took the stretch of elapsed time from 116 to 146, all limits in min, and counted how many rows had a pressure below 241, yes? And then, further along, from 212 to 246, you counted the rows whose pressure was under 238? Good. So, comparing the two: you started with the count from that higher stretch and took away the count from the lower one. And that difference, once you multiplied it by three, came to -18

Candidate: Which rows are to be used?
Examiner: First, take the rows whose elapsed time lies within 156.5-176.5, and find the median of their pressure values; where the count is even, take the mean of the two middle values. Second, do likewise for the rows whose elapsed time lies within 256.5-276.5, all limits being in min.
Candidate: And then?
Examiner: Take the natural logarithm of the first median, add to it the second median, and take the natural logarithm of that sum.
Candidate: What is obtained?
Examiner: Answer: 5.533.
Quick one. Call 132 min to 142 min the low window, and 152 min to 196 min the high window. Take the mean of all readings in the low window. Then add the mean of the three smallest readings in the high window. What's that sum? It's 464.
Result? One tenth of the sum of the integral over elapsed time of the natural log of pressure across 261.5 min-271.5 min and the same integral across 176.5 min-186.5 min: 11.0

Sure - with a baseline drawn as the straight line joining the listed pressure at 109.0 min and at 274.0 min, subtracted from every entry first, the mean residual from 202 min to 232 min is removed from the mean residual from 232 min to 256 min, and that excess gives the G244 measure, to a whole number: -11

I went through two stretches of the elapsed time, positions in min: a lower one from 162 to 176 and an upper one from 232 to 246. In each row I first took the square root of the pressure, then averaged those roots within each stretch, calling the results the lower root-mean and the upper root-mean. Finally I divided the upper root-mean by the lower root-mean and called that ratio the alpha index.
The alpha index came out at 1.004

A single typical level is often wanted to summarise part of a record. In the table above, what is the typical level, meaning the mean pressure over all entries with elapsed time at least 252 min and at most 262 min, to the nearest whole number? 242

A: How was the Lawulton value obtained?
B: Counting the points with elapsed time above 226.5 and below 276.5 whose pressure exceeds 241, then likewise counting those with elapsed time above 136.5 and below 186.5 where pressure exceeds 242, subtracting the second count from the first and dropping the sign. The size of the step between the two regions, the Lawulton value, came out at 7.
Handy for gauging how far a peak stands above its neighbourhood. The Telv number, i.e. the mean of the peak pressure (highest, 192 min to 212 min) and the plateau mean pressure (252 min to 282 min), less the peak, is 1.5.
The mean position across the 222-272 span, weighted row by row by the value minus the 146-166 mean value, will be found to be 247.5 min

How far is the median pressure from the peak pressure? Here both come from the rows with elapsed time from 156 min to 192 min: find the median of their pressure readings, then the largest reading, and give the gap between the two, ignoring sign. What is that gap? 2.9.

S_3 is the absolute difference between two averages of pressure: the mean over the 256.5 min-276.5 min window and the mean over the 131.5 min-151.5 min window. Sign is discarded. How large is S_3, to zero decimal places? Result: 19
